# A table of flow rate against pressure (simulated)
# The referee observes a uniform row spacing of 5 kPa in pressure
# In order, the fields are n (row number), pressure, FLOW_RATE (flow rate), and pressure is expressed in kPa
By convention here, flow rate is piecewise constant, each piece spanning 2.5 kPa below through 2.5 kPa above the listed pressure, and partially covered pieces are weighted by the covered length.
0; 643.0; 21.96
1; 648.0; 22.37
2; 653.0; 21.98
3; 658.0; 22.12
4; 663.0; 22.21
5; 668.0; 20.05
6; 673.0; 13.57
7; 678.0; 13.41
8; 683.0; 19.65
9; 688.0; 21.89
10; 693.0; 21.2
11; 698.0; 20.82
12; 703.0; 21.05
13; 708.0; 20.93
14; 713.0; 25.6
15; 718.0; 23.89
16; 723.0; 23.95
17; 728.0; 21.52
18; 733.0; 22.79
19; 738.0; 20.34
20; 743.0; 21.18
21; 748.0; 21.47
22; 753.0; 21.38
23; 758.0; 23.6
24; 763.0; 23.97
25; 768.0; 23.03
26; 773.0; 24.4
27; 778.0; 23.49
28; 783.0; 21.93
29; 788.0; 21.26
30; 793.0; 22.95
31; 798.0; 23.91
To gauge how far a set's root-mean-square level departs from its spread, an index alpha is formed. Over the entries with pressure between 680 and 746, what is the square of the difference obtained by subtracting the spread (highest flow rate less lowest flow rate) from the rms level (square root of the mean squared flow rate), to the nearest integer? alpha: 257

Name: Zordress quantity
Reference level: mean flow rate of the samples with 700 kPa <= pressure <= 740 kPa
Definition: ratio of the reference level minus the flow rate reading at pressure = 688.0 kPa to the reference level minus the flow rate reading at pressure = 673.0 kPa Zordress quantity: 0.1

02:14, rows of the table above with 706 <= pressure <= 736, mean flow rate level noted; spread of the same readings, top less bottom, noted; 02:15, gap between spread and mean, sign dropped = 18.4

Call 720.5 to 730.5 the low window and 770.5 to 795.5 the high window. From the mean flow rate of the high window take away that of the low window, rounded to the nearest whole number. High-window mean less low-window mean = 0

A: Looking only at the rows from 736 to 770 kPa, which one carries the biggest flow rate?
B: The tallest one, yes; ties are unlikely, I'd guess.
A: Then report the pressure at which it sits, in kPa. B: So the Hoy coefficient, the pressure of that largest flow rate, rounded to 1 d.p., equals 763.0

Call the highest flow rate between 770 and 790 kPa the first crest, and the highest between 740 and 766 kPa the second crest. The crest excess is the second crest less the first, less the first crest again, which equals -24.8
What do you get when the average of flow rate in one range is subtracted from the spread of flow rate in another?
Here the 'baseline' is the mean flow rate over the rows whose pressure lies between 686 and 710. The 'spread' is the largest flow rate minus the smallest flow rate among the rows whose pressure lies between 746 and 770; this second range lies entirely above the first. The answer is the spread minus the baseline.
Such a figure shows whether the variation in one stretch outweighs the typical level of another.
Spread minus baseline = -18.6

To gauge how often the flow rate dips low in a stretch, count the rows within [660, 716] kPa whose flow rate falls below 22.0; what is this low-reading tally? 9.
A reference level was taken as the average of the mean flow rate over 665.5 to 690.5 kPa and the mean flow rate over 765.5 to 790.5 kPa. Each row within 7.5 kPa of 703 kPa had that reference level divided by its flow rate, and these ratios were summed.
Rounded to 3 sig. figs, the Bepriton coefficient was 2.90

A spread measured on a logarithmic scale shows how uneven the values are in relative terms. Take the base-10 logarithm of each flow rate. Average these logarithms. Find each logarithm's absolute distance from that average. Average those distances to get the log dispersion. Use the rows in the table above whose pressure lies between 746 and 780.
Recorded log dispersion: 0.018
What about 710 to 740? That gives 0.028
